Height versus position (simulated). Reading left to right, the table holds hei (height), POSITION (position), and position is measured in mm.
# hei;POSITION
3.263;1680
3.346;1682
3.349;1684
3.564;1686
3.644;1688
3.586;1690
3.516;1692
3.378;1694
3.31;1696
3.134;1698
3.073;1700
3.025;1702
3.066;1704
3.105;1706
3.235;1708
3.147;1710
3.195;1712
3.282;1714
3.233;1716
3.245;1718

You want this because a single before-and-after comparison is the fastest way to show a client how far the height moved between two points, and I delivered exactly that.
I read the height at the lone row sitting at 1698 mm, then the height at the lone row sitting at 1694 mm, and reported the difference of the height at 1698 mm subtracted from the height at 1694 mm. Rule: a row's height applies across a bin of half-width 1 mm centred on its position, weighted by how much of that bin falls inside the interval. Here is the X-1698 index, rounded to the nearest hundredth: 0.24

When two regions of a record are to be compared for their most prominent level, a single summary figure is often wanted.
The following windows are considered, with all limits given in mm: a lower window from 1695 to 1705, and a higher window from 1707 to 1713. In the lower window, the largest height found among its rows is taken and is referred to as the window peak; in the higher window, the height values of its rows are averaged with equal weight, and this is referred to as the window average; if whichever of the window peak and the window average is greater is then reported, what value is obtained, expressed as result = 3.31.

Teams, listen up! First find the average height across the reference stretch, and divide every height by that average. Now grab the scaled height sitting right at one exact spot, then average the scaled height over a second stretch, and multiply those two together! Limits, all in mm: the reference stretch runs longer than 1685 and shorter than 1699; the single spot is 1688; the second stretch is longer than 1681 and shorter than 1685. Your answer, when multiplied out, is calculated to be 1.03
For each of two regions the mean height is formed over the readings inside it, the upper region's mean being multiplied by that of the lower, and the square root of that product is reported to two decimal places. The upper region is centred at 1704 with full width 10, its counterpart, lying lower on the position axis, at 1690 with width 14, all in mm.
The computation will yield 3.28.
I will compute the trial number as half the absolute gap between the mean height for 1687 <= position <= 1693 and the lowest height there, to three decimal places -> 0.033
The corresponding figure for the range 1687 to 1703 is 0.154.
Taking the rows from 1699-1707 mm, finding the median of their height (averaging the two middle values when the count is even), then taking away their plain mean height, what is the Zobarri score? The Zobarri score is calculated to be 0.002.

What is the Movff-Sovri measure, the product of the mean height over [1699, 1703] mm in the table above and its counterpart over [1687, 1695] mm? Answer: 10.8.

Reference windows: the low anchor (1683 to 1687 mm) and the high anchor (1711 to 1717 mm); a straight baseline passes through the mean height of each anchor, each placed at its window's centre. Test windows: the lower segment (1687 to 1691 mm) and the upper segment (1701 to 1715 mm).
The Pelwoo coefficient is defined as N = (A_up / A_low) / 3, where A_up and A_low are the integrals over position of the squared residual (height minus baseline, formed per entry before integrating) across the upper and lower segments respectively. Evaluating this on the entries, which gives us 0.97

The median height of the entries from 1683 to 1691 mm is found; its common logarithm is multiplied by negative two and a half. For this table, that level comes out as -1.38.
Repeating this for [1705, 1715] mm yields -1.26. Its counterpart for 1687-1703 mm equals -1.31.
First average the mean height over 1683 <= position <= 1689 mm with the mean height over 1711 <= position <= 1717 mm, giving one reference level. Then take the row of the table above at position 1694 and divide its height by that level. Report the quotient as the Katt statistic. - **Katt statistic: 1.00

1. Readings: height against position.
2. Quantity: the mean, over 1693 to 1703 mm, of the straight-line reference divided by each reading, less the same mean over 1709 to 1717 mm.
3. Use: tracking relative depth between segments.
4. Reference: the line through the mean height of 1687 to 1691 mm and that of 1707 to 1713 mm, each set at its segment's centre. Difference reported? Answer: 0.10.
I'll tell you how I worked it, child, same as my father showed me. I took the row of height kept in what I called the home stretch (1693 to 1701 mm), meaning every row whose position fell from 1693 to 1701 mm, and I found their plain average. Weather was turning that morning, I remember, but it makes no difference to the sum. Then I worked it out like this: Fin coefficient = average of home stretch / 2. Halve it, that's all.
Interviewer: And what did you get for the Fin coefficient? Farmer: 1.61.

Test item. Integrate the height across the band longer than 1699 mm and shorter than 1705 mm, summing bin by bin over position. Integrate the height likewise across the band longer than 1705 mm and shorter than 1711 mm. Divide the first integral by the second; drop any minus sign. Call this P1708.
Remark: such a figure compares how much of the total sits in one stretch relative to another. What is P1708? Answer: 0.97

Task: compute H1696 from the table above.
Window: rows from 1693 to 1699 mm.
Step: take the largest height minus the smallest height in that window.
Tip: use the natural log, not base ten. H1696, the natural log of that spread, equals -1.41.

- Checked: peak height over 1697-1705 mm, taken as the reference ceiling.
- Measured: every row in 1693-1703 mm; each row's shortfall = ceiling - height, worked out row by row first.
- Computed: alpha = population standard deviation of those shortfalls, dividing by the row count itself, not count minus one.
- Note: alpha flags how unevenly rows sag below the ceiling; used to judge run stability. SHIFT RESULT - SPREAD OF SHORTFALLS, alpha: 0.137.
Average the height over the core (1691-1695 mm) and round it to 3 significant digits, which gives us 3.45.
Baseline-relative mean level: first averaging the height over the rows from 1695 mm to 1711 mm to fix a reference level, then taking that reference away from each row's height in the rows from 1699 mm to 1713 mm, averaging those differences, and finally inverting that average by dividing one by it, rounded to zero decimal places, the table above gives -62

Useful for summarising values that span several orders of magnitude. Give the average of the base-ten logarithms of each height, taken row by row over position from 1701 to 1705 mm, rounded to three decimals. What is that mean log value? 0.484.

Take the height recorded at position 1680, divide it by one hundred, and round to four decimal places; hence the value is 0.0326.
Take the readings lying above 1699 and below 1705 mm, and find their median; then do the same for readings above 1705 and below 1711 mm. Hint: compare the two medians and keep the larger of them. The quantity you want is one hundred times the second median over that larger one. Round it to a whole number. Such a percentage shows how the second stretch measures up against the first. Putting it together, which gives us 100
